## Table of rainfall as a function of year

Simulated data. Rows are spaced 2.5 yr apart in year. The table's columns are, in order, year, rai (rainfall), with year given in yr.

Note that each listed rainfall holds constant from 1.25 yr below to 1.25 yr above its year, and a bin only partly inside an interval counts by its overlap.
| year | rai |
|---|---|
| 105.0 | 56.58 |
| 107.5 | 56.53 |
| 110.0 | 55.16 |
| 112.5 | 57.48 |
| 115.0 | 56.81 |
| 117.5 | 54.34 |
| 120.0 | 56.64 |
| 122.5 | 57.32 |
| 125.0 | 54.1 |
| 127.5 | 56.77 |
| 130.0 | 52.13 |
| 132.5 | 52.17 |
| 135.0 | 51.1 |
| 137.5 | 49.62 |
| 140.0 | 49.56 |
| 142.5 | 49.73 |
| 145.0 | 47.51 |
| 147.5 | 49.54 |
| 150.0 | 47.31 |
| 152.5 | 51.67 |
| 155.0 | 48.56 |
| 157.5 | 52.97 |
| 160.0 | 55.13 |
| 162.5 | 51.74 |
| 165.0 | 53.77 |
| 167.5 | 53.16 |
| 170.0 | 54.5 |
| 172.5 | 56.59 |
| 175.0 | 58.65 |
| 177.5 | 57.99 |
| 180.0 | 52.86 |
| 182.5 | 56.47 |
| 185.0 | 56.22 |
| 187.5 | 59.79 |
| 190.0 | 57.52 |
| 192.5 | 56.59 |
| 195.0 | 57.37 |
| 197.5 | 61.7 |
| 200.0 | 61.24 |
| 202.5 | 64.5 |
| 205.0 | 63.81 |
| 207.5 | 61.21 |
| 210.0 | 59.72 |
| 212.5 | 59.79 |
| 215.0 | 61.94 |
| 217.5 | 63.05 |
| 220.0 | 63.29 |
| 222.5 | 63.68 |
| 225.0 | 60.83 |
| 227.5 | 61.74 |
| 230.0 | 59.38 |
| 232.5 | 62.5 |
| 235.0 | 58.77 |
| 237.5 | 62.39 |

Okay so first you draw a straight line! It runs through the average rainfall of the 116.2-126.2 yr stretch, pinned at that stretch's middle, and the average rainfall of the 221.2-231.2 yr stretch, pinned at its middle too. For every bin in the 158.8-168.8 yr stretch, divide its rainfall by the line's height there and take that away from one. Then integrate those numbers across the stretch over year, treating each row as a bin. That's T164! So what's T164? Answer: 0.8 yr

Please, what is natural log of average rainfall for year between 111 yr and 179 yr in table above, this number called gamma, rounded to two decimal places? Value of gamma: 3.97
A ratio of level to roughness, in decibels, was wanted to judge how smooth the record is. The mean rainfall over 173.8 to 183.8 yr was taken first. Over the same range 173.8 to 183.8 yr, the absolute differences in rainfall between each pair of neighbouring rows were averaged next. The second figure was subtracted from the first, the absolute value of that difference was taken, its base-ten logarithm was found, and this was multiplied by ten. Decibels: 17.3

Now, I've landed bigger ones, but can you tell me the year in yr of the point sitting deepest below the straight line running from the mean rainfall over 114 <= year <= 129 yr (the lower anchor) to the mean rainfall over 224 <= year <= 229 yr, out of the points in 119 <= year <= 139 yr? 137.5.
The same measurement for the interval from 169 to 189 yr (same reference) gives 180.0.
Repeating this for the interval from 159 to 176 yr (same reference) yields 162.5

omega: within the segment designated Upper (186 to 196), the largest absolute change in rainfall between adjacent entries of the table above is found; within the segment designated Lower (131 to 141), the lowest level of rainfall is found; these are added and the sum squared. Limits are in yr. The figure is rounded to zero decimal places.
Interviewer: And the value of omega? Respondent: 2686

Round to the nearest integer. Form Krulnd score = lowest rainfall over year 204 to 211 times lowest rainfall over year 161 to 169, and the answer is 3090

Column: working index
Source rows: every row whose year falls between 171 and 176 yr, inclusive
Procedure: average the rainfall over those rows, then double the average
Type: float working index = 115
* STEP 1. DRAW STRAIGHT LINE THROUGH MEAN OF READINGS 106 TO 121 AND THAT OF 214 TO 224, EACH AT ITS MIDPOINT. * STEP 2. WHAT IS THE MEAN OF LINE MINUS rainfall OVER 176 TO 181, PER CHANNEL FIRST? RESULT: 5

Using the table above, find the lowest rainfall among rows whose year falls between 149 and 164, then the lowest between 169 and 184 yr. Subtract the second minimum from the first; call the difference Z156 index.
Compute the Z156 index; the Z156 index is -6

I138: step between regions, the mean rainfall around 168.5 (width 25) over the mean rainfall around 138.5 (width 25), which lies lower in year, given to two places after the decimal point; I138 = 1.08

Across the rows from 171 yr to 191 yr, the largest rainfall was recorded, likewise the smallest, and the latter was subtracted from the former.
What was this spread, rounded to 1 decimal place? 6.9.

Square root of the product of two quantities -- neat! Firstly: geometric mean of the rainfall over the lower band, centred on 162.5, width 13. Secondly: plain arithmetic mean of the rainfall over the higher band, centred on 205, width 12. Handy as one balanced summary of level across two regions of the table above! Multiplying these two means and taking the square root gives 57.6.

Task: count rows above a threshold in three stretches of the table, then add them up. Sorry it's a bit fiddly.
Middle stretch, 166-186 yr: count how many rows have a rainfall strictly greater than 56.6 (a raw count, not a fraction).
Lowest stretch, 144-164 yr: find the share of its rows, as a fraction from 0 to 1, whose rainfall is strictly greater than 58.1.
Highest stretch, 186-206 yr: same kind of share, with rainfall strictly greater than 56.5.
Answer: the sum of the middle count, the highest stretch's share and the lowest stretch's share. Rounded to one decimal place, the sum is 3.0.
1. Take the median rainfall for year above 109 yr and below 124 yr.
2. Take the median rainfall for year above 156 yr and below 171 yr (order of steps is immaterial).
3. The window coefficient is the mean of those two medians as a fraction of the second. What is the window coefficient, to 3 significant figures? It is 1.03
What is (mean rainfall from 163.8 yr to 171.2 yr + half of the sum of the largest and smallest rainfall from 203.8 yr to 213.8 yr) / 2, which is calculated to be 57.8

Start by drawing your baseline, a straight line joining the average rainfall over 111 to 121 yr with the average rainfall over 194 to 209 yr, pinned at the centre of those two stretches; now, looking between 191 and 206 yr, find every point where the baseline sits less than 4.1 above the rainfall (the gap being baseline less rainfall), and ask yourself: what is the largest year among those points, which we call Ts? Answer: 205.0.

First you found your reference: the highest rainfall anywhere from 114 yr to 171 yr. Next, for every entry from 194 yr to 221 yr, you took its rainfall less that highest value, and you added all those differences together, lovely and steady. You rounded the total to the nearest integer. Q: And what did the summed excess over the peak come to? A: 47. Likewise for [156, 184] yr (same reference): -27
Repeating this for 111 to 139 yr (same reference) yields -32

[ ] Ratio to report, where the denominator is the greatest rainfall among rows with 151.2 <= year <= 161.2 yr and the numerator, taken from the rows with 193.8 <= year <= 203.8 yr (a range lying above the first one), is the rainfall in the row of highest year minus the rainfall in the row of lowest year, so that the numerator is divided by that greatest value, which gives 0.13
